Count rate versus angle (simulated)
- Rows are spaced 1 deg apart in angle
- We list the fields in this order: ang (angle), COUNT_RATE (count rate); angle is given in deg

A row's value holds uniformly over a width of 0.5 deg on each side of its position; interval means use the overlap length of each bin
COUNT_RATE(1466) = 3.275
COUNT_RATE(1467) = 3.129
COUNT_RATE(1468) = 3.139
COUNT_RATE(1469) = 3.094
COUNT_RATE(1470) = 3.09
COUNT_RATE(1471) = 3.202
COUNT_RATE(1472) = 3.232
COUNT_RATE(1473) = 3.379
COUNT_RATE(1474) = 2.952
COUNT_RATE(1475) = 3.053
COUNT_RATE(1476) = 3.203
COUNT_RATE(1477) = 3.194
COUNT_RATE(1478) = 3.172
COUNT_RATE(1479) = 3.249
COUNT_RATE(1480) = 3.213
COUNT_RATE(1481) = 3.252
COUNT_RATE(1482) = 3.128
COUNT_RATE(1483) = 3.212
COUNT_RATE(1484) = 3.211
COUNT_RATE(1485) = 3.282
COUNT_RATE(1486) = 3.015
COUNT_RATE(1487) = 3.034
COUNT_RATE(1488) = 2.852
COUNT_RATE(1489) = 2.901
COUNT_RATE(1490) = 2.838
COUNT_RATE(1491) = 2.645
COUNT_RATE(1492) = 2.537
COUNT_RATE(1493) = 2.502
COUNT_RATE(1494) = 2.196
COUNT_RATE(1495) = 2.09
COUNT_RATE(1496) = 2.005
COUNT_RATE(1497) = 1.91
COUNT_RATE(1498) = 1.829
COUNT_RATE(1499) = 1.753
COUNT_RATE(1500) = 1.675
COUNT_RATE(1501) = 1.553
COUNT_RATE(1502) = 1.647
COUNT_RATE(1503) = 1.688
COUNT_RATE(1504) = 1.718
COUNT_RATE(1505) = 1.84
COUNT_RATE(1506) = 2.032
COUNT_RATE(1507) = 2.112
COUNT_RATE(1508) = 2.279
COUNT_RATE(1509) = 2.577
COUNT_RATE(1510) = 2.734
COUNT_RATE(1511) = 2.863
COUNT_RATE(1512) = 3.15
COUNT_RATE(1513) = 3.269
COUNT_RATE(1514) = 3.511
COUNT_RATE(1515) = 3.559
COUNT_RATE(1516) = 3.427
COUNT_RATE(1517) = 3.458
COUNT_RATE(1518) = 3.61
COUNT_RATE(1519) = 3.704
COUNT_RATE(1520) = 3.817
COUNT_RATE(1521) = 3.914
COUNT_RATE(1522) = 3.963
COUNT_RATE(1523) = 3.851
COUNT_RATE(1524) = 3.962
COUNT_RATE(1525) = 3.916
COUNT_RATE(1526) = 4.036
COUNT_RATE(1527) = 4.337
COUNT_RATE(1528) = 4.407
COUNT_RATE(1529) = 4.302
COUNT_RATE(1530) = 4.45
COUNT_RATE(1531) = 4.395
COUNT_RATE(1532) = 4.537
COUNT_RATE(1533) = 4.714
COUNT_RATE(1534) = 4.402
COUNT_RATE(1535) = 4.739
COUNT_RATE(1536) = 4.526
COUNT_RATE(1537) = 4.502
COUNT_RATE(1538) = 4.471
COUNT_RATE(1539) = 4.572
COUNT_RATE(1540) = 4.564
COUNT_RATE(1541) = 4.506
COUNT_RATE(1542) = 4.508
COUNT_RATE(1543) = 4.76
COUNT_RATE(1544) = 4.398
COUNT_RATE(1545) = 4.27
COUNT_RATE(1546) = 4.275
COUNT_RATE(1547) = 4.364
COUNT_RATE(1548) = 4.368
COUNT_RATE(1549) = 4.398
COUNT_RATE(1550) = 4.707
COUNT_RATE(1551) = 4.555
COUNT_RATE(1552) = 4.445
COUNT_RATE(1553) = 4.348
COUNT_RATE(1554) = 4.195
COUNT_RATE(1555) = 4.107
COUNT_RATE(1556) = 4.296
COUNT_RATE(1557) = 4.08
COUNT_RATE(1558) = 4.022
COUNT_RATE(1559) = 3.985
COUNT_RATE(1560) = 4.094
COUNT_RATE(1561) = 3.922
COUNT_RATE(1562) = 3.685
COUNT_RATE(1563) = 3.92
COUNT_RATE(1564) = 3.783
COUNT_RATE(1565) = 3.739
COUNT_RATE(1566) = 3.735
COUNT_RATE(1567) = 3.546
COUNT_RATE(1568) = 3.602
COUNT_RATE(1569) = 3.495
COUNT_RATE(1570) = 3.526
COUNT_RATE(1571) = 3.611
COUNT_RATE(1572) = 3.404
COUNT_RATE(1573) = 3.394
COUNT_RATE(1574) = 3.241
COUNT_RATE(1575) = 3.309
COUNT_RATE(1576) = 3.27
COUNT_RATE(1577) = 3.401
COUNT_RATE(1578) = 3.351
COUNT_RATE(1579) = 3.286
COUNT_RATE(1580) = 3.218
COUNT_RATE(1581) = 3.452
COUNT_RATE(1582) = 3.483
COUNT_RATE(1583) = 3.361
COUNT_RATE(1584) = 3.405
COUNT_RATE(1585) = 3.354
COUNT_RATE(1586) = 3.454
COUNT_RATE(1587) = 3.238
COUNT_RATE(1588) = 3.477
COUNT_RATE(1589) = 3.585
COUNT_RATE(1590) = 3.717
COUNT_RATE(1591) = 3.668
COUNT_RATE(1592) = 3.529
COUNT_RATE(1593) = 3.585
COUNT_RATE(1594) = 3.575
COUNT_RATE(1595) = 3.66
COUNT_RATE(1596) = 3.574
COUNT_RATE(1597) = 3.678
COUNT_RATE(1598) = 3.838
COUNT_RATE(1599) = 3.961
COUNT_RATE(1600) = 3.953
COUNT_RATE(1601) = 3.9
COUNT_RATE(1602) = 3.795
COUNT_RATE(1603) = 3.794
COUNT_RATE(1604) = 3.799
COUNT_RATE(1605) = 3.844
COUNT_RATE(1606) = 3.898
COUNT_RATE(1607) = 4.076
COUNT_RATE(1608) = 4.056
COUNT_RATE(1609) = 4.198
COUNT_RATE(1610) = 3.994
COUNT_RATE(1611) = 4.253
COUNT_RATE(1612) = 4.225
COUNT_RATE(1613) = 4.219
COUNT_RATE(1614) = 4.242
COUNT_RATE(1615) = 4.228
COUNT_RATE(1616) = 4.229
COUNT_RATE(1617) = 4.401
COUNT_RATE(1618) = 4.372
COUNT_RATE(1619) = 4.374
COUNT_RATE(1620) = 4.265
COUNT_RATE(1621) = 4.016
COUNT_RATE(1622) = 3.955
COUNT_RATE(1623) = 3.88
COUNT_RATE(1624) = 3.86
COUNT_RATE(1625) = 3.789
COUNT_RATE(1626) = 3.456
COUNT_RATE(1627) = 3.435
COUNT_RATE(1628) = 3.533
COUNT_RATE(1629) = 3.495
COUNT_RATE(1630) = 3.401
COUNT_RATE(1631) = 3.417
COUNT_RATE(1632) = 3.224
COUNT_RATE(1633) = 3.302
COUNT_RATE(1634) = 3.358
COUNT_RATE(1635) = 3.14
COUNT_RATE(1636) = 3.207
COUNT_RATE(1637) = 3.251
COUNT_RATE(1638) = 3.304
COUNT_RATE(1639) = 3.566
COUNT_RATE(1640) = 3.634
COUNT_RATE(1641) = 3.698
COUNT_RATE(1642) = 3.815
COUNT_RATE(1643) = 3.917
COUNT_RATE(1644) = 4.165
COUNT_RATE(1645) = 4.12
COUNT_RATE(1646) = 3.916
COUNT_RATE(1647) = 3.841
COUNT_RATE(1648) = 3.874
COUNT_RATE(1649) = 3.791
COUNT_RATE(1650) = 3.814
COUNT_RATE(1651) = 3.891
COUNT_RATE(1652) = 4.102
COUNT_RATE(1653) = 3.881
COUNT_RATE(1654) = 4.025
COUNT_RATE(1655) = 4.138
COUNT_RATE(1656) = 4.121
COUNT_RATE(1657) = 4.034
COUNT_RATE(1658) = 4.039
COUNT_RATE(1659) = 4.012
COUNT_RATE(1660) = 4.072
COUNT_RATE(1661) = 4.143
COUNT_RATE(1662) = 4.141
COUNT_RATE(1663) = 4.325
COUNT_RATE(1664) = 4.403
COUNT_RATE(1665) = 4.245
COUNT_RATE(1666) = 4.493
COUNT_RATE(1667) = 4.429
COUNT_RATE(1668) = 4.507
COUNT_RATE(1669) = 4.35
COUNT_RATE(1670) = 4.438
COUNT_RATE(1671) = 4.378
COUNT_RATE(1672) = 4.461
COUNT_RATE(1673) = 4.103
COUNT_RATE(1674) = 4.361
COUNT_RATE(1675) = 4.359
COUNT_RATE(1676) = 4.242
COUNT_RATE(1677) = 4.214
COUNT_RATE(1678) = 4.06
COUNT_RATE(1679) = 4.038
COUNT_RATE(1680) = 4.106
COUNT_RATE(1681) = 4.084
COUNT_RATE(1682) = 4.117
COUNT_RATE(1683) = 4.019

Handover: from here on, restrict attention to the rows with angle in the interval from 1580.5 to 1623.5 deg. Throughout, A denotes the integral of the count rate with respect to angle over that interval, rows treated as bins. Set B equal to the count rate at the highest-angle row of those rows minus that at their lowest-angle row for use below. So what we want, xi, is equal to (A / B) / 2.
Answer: 193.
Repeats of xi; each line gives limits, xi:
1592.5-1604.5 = 105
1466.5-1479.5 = 171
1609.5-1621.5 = 1155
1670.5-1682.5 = -97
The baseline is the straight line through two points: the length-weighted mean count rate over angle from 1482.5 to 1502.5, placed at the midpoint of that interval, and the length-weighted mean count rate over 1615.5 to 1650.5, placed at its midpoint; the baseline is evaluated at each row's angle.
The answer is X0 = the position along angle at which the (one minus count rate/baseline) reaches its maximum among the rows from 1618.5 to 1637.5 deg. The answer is 1635 deg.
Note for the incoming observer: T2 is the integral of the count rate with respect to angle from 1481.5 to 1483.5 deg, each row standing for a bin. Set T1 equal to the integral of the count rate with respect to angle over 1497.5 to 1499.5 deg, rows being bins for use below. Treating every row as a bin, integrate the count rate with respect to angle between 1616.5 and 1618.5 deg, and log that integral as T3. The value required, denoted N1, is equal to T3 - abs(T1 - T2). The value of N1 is 6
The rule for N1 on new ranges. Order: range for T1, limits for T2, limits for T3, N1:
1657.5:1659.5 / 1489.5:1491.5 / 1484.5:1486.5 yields 4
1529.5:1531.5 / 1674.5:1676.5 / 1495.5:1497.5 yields 4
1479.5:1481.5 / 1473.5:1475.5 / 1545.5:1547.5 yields 8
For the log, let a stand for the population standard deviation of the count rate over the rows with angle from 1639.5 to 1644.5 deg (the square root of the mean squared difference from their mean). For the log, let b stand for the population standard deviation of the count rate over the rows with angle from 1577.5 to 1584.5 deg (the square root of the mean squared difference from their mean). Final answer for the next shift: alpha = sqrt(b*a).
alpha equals 0.13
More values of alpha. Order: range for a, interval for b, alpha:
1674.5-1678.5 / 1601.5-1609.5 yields 0.12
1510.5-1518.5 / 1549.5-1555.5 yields 0.22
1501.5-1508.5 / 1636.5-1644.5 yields 0.25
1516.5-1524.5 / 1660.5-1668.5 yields 0.15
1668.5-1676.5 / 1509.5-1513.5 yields 0.15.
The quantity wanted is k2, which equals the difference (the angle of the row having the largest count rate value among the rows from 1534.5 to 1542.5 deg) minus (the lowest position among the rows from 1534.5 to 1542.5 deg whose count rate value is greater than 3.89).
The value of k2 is 0 deg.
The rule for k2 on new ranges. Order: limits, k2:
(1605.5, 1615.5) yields 5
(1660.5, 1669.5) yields 7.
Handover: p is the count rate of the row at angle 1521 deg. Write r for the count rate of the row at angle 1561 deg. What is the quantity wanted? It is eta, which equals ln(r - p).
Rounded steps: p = 3.914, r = 3.922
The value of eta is -4.8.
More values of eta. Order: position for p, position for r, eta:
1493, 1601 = 0.3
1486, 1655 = 0.1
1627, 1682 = -0.4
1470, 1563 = -0.2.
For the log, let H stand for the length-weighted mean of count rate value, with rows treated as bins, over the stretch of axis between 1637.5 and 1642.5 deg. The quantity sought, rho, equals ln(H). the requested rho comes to 1.28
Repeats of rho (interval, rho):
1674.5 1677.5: 1.45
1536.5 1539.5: 1.51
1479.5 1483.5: 1.16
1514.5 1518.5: 1.26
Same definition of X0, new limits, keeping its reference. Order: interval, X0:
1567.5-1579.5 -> 1579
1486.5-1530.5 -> 1501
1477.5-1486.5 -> 1486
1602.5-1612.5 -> 1604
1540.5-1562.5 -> 1562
